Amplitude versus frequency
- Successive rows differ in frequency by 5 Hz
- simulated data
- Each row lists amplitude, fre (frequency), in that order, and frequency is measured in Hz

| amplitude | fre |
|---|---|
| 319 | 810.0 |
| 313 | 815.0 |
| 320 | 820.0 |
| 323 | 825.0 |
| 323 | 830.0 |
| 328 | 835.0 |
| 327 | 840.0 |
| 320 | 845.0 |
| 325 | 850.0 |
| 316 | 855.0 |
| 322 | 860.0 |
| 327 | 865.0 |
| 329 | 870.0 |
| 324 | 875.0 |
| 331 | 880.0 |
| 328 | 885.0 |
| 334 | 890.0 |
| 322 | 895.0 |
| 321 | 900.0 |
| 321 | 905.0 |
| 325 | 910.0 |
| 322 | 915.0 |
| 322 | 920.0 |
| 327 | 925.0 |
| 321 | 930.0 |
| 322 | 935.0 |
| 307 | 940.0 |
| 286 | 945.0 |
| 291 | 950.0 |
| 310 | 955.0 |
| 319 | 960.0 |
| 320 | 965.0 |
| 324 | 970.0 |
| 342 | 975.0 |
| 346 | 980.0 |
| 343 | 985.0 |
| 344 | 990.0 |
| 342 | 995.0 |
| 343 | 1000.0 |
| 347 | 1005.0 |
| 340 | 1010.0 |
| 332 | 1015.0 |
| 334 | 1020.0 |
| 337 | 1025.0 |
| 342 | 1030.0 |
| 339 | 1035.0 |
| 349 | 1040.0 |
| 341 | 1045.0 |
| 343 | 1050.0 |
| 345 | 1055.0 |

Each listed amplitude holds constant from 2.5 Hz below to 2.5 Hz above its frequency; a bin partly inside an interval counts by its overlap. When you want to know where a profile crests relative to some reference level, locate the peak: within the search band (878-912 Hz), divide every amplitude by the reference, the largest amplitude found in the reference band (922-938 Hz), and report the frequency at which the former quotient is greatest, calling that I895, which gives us 890.0 Hz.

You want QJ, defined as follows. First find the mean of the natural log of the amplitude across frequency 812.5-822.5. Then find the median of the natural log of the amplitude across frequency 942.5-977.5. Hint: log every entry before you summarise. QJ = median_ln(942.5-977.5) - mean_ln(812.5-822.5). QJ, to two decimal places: 0.01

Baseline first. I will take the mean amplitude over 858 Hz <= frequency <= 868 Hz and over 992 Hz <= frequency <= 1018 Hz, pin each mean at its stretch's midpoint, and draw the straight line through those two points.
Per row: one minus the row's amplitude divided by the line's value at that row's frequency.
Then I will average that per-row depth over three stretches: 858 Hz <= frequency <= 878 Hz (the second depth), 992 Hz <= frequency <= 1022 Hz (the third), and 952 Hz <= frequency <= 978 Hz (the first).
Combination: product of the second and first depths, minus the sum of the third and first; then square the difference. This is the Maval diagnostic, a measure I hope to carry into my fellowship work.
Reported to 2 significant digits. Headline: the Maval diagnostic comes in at 0.0019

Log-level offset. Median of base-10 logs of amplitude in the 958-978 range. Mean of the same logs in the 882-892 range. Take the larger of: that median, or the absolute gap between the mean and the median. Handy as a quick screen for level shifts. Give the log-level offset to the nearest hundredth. 2.51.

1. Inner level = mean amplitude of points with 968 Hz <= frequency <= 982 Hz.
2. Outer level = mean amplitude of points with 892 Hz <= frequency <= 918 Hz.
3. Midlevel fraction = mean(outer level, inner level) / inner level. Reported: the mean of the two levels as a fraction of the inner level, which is 0.98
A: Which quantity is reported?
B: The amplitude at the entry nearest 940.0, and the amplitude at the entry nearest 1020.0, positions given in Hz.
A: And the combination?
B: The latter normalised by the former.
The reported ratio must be 1.09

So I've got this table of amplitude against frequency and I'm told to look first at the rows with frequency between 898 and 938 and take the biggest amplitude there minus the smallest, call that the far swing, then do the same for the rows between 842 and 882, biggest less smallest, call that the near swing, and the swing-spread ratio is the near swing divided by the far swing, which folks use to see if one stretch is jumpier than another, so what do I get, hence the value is 2.5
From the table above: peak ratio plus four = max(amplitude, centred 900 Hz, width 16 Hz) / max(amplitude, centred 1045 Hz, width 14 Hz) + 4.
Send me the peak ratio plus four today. 4.923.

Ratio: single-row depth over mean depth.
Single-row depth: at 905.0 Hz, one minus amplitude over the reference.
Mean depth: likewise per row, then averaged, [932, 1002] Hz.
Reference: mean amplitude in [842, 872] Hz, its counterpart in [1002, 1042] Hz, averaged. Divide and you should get 1.4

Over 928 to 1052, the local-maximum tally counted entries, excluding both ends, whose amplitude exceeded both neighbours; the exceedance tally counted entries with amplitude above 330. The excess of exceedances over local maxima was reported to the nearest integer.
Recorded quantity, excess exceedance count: 10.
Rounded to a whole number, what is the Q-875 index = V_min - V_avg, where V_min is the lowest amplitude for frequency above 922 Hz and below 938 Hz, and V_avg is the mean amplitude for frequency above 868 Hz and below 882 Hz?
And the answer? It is -7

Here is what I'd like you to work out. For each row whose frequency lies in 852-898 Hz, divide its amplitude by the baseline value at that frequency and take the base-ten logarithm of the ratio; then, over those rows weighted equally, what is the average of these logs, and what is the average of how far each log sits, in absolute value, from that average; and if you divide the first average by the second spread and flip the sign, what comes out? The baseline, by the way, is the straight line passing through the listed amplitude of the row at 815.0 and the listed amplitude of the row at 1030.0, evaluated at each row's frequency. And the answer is -1.2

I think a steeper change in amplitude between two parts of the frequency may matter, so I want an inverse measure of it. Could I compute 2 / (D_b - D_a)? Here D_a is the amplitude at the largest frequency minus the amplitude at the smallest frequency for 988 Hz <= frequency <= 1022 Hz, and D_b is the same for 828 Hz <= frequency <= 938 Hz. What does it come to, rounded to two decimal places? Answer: 0.22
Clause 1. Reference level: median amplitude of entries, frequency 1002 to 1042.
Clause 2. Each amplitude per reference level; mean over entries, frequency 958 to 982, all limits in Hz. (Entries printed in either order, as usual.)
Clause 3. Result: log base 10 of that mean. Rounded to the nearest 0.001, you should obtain -0.012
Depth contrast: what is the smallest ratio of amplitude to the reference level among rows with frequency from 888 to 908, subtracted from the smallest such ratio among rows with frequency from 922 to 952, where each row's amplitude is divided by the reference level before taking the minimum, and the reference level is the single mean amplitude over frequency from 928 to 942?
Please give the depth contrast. -0.11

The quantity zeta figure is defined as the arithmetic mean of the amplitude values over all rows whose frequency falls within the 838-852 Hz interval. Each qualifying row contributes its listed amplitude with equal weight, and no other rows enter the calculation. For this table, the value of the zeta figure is 324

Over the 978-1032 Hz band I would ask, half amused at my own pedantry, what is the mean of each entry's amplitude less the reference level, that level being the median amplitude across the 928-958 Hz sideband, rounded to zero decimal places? 32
